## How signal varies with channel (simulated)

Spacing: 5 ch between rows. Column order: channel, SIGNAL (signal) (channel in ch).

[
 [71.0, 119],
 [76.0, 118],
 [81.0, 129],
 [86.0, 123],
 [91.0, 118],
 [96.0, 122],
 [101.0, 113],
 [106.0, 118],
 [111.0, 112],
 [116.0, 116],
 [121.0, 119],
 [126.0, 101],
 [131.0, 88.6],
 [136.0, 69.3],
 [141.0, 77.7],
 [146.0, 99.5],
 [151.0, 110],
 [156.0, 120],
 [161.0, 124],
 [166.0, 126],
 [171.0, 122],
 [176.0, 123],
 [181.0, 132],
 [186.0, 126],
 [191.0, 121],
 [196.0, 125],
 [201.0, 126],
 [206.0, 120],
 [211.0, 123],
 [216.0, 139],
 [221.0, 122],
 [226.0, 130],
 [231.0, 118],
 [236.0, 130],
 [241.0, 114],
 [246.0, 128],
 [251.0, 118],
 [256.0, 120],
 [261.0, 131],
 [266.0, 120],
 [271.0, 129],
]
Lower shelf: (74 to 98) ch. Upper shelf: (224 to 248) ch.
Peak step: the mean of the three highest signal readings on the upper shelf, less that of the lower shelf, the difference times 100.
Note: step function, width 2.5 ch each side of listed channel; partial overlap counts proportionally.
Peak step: 467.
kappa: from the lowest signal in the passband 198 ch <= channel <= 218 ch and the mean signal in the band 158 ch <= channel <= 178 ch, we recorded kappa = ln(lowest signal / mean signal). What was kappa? -0.03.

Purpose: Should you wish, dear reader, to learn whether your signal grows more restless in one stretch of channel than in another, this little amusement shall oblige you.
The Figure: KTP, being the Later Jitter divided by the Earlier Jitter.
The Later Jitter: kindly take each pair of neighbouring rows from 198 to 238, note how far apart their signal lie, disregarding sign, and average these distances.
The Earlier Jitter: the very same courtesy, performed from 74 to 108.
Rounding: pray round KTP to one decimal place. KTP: 1.6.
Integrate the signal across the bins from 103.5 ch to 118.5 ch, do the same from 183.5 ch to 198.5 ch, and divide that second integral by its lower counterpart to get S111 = 1.08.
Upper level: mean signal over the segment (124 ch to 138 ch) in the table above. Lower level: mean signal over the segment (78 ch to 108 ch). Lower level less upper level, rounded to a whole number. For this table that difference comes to 34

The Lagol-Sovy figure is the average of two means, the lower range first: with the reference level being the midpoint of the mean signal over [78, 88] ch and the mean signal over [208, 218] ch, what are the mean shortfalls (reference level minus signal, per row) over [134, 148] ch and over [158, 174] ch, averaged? 25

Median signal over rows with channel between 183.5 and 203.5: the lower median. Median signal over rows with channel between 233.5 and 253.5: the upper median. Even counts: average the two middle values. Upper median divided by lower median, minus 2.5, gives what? -1.52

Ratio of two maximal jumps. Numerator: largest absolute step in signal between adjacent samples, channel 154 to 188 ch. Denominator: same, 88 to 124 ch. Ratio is 1.0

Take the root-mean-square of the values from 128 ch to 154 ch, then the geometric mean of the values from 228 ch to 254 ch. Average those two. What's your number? 105.8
